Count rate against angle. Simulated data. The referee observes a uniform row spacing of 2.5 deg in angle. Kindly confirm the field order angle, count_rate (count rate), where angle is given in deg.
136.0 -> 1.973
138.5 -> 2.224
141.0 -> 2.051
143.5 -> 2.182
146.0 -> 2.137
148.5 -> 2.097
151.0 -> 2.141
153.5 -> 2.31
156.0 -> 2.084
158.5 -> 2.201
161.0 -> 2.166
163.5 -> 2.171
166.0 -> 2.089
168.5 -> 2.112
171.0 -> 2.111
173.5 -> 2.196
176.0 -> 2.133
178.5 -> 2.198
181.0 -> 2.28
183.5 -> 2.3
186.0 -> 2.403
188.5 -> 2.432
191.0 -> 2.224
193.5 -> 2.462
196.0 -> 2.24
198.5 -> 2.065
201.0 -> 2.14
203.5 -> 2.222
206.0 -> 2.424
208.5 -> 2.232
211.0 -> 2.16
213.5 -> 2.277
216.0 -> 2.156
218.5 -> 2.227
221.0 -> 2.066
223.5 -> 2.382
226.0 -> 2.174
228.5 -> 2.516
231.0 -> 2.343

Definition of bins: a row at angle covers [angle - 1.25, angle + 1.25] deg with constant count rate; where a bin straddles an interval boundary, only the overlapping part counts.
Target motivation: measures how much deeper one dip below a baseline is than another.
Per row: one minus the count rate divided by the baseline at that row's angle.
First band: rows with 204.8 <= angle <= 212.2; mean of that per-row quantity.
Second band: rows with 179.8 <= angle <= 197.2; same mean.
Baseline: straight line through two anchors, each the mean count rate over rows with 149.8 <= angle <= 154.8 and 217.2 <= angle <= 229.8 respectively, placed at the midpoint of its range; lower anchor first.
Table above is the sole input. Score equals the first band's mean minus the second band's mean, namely 0.034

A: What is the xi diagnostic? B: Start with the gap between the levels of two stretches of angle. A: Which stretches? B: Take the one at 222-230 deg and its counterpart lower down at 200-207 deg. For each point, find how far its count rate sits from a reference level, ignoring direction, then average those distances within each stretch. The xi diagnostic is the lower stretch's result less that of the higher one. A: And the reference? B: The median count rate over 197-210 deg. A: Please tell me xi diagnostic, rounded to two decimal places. -0.07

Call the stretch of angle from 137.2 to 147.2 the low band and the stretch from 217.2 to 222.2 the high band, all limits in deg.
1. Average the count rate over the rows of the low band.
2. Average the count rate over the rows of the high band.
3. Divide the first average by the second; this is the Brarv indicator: 1.00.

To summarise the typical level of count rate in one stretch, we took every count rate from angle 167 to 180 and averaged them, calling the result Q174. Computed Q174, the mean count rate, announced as 2.15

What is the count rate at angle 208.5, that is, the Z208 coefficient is 2.232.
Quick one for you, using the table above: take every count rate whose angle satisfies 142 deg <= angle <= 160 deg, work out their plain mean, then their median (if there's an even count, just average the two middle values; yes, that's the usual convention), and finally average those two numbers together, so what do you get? 2.15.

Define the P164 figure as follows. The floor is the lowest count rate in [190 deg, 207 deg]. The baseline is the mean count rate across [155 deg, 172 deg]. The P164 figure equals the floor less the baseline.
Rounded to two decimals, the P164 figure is -0.07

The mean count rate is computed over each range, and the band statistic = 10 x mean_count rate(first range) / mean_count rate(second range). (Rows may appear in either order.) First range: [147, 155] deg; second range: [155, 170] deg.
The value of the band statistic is 10.2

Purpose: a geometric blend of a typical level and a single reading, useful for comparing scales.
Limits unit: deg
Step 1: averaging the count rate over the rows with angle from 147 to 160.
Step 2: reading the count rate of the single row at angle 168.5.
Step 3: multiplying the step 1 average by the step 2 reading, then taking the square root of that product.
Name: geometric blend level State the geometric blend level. 2.14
